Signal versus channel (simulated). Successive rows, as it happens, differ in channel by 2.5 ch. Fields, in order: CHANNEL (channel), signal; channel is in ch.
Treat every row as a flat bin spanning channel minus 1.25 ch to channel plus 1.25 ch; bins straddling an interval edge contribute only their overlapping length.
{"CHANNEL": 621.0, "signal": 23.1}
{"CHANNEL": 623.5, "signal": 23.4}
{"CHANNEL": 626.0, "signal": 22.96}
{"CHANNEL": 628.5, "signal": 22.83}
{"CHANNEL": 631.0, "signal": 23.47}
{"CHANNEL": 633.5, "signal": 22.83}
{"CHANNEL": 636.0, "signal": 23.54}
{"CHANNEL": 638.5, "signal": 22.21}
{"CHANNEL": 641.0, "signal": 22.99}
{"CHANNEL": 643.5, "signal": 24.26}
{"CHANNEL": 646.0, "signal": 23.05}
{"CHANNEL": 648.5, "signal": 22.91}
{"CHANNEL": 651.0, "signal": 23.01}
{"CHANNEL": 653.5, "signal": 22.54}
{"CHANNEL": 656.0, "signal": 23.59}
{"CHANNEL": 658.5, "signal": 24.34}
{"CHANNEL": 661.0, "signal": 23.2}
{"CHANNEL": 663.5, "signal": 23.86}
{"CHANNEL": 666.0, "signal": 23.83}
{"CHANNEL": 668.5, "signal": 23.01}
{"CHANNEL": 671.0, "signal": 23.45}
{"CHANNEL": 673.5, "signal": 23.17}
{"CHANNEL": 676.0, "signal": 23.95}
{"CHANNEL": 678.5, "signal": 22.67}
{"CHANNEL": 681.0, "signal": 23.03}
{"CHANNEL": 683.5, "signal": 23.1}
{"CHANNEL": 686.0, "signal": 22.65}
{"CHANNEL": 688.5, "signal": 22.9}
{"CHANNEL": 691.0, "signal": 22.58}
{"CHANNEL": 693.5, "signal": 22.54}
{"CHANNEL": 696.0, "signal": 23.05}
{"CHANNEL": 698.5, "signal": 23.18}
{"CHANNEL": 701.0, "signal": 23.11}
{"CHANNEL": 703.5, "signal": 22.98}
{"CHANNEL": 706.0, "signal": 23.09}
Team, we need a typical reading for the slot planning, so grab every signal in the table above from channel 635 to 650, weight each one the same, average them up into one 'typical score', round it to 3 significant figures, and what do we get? 23.2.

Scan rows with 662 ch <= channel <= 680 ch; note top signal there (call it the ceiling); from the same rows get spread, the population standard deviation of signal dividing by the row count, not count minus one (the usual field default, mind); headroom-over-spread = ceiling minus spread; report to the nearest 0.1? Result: 23.5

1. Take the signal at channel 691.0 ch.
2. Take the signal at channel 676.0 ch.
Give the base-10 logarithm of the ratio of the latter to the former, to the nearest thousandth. 0.026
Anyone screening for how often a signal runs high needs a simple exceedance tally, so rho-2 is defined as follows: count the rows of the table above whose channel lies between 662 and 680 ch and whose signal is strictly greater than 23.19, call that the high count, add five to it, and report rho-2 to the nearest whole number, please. 9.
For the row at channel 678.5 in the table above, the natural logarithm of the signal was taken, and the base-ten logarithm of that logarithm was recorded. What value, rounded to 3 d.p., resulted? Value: 0.494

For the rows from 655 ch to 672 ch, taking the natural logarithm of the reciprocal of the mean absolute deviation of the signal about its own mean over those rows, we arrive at 1.07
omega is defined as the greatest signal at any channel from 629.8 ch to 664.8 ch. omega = 24.34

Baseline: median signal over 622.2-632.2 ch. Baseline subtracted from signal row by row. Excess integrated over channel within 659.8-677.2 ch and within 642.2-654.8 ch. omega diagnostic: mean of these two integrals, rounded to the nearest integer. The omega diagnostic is 3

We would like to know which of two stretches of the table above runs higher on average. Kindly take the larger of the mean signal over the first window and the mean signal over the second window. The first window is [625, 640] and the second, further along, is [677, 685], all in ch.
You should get 23.0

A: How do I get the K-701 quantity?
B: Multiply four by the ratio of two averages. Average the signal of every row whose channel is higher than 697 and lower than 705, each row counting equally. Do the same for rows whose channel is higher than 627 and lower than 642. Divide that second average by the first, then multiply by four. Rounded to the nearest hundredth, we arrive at 3.98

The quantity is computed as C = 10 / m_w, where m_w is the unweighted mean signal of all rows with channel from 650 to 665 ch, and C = 0.427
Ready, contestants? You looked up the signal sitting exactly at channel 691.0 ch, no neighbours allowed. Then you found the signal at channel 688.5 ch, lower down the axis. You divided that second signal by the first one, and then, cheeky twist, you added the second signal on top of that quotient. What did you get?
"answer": 23.9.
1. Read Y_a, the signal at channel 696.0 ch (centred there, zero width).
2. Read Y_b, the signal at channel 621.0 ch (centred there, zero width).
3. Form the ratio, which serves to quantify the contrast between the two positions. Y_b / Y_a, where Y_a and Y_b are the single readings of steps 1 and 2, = 1.00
